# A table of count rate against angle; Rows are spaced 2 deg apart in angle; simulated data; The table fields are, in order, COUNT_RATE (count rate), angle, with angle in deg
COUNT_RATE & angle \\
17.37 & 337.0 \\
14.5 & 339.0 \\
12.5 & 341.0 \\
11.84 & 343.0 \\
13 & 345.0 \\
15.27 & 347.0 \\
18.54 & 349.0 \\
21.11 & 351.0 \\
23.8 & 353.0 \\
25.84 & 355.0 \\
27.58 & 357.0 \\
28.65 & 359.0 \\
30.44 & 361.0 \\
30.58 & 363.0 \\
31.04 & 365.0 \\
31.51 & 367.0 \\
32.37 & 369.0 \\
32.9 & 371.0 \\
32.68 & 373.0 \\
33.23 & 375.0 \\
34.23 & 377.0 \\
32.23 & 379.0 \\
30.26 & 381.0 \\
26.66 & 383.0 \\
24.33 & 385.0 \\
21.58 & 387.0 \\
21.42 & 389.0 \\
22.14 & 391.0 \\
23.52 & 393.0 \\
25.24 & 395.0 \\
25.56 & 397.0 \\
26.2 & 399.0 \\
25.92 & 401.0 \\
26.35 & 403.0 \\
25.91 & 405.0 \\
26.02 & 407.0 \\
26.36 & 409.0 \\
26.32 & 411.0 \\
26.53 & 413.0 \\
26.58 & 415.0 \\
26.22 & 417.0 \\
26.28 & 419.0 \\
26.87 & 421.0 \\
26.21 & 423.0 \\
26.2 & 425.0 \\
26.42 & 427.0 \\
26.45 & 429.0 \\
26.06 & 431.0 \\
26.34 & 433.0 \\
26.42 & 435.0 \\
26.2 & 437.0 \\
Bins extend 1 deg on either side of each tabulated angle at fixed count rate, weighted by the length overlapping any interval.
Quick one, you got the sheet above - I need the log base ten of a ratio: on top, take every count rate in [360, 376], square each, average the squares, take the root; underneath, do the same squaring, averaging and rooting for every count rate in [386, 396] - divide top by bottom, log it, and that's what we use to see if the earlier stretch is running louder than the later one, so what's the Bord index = 0.14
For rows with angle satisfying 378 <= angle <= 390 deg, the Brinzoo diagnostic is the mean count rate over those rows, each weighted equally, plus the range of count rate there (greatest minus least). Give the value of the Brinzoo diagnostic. 37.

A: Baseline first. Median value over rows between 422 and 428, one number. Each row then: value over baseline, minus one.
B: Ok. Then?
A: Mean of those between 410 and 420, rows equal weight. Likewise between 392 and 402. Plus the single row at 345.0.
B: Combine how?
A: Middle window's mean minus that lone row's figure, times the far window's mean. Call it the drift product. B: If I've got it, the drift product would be 0.0031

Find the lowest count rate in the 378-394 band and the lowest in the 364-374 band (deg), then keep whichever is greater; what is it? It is 31.0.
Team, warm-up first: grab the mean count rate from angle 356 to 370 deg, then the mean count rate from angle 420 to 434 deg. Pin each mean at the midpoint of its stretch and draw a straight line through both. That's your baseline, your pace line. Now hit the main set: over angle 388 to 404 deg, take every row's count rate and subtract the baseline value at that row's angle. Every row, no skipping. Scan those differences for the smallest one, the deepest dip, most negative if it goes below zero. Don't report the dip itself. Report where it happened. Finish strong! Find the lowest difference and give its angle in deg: 389.0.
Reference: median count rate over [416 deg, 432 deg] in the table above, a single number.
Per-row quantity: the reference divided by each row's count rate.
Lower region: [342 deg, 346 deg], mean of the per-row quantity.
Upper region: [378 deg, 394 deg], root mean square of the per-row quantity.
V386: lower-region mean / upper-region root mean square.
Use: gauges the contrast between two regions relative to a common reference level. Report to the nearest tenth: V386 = 2.0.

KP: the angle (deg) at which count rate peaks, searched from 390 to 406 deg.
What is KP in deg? 403.0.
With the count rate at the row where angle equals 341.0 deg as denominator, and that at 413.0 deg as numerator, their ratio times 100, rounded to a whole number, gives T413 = 212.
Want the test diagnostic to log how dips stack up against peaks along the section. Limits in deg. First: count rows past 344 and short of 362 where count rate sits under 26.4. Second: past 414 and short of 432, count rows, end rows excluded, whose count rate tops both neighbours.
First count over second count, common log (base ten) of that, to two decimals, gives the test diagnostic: 0.48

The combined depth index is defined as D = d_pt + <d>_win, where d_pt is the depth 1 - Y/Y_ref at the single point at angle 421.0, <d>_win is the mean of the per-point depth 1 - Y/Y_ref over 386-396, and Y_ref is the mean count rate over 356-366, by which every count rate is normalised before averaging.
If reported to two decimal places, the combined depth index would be 0.33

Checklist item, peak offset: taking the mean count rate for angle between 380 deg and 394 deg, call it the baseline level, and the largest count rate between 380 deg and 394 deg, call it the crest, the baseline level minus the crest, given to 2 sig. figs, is -6.0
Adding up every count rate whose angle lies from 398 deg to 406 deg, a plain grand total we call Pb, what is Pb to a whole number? 104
